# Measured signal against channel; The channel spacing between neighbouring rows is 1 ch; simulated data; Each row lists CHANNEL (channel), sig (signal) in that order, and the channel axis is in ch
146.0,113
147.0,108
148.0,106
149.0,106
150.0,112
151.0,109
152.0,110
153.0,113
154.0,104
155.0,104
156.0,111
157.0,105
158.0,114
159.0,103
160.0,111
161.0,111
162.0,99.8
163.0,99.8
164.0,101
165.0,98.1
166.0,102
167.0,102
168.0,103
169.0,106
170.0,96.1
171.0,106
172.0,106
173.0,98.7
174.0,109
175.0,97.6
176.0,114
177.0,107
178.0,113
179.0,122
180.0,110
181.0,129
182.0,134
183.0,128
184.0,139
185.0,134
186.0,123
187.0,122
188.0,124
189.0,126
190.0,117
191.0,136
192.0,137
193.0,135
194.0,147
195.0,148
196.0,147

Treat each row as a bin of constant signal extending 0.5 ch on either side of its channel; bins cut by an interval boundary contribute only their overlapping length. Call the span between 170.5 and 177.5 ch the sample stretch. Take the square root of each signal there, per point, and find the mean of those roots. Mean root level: 10.3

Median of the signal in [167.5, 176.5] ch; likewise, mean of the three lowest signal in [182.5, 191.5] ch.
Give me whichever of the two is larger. 121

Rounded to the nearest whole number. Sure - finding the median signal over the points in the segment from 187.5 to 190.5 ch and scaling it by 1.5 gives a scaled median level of 186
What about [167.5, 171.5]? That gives 157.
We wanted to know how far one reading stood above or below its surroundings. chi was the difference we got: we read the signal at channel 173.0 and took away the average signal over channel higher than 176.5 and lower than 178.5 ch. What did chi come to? -11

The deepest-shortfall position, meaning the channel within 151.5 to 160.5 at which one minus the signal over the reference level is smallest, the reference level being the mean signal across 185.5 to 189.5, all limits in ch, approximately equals 158.0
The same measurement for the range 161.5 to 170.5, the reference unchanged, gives 169.0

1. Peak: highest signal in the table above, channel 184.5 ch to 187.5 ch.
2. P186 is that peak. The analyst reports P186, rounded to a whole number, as 134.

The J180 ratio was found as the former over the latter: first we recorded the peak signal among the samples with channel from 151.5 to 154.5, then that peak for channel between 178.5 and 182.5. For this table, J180 0.84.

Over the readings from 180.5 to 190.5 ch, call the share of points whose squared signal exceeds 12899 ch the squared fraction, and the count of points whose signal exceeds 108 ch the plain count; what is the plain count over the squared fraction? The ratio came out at 10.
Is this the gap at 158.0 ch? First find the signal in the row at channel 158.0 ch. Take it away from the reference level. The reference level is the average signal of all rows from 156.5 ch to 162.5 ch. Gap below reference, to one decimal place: -6.7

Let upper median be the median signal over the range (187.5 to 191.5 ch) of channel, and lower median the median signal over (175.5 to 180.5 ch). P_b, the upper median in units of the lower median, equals 1.11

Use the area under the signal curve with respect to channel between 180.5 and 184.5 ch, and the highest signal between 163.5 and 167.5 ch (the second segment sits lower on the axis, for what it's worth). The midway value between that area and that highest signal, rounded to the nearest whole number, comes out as 316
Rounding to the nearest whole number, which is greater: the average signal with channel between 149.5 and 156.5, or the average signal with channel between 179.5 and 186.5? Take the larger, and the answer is 128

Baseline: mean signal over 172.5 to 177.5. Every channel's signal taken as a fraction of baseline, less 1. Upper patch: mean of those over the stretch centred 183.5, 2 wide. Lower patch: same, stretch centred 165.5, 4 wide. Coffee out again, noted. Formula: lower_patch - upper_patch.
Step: -0.31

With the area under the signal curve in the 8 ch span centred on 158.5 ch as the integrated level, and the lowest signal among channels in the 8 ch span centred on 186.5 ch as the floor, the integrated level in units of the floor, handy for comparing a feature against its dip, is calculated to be 7.34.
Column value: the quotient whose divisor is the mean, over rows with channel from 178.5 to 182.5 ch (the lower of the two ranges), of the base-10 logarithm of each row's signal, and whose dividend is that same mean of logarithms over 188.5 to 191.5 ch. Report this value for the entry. 1.004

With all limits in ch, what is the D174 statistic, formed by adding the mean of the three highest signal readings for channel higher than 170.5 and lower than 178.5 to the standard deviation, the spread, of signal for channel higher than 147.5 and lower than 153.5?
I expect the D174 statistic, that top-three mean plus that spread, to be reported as 115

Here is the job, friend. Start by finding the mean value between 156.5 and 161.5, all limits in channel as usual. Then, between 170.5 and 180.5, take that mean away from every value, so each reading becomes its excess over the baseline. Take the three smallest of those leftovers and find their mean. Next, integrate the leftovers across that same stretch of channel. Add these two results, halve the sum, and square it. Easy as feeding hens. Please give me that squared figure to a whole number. 41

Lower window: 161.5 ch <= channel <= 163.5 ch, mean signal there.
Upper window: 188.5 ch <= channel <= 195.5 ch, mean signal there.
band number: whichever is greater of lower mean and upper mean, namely 135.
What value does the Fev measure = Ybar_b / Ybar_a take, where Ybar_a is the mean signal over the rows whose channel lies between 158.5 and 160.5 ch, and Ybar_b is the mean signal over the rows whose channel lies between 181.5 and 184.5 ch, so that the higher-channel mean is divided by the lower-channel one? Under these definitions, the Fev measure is 1.25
